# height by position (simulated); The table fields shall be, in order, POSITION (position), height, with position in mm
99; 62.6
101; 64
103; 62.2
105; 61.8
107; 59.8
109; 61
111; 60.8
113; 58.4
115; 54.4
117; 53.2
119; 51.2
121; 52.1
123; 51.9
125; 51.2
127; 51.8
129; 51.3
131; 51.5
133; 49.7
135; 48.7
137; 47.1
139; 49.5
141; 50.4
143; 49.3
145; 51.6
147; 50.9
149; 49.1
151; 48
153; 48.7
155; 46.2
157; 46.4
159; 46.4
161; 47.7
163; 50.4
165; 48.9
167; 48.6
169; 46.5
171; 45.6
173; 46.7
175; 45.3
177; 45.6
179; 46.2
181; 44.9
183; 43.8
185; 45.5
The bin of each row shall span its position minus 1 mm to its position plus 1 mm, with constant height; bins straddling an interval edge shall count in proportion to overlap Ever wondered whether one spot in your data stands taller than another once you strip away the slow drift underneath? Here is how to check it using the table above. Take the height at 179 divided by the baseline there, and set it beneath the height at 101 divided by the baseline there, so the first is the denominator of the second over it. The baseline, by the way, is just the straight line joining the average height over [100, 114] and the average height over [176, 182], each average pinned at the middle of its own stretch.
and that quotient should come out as 1.01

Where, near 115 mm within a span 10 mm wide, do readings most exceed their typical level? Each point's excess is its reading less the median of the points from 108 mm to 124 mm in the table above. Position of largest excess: 111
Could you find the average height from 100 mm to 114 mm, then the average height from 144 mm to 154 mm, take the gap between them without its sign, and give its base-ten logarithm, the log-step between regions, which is 1.1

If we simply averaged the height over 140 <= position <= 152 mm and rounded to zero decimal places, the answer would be 50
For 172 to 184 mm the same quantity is 45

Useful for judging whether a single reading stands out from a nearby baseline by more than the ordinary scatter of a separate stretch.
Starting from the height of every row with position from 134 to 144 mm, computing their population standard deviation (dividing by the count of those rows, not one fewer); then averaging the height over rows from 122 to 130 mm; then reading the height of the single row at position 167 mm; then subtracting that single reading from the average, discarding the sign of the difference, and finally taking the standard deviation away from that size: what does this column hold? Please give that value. 2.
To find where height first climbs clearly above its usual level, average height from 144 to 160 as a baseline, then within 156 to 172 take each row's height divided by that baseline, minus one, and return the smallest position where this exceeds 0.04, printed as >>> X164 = 163 mm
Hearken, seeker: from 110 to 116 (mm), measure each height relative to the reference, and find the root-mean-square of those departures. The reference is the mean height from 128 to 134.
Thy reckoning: 7.5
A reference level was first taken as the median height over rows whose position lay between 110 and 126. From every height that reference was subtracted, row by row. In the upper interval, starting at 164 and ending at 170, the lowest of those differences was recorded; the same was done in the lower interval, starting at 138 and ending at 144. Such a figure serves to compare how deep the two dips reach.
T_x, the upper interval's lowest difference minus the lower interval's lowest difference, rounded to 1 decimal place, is -2.8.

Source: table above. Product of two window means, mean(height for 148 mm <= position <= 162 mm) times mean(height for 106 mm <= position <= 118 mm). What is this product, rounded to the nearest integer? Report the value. 2752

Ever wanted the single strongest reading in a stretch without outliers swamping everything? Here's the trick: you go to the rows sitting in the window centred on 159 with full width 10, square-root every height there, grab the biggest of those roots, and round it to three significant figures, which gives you 7.10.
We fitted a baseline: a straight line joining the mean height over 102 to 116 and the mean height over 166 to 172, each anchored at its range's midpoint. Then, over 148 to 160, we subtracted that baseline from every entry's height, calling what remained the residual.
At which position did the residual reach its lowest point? 155 mm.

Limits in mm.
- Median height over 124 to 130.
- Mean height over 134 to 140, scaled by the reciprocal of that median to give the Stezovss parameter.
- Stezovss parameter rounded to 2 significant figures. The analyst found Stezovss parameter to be 0.94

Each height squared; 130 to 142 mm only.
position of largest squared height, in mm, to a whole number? 131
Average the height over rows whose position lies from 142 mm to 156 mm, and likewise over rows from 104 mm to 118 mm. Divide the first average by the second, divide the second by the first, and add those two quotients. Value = 2.031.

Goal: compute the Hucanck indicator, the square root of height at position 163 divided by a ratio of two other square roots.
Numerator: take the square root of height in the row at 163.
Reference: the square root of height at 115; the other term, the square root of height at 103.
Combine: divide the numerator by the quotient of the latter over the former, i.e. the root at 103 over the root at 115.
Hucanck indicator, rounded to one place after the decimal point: 6.6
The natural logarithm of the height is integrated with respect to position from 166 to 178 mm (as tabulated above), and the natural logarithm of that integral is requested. 3.83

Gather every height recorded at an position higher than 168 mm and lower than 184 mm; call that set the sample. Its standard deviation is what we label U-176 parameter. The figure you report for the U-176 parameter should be 0.9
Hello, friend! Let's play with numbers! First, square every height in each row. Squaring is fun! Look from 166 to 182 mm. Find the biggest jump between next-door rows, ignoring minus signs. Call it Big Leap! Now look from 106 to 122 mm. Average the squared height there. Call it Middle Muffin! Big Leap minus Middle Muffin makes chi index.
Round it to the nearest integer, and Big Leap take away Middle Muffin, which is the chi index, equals -2992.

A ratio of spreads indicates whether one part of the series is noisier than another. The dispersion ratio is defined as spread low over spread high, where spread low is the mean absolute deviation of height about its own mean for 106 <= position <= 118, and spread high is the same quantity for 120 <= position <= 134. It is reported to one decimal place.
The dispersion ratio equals 5.2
